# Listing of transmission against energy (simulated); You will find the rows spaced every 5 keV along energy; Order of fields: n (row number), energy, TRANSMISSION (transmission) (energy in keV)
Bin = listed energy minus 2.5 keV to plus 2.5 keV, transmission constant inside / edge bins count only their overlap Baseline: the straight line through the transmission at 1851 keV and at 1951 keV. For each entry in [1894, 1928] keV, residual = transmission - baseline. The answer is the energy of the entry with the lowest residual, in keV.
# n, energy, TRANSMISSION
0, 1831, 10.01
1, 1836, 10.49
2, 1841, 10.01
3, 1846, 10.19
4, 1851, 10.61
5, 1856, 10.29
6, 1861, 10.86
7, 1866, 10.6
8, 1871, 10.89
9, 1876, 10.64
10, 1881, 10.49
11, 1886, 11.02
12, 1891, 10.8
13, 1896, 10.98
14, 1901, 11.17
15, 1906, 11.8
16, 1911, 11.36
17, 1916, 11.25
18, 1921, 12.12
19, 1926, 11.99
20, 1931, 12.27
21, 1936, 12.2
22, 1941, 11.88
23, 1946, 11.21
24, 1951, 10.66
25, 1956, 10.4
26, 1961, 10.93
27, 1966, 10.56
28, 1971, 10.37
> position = 1896 keV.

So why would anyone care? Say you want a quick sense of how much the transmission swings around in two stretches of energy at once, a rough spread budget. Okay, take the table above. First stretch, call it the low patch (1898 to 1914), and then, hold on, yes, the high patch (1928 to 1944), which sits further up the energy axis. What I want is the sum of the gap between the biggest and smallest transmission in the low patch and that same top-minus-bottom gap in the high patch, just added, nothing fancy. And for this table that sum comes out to 1.0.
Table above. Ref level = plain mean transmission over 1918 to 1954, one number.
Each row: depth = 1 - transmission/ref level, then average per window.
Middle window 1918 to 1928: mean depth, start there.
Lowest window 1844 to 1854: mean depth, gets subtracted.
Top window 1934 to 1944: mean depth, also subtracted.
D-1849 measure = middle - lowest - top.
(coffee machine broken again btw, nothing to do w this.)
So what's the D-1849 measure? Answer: -0.12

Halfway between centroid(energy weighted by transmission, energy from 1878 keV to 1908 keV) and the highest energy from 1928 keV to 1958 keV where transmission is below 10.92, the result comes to 1924.9 keV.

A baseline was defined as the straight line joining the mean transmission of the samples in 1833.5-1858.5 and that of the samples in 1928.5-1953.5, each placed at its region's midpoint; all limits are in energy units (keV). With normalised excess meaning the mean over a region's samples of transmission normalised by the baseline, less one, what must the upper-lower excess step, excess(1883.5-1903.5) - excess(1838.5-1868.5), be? 0.001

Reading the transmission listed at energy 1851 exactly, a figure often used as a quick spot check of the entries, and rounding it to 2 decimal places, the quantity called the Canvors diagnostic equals 10.61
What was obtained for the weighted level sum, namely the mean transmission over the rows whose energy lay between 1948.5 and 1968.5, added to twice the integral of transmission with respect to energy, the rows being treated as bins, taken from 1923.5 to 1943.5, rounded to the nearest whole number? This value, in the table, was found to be 494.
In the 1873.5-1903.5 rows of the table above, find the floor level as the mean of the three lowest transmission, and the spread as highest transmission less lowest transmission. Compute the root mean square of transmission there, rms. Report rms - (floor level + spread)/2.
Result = 5.19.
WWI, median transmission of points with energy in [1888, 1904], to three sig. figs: 11.0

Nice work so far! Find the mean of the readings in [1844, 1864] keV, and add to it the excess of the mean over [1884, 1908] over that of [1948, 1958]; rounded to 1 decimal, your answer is 11.1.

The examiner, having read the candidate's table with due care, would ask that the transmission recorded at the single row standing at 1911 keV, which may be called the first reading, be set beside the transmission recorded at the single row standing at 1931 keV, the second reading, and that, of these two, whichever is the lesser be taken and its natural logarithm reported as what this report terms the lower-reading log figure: 2.430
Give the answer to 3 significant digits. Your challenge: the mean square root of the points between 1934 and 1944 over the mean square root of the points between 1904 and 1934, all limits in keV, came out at 1.01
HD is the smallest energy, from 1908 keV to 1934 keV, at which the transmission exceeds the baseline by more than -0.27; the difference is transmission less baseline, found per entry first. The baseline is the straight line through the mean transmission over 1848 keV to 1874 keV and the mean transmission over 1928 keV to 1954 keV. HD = 1911 keV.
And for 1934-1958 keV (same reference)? 1936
